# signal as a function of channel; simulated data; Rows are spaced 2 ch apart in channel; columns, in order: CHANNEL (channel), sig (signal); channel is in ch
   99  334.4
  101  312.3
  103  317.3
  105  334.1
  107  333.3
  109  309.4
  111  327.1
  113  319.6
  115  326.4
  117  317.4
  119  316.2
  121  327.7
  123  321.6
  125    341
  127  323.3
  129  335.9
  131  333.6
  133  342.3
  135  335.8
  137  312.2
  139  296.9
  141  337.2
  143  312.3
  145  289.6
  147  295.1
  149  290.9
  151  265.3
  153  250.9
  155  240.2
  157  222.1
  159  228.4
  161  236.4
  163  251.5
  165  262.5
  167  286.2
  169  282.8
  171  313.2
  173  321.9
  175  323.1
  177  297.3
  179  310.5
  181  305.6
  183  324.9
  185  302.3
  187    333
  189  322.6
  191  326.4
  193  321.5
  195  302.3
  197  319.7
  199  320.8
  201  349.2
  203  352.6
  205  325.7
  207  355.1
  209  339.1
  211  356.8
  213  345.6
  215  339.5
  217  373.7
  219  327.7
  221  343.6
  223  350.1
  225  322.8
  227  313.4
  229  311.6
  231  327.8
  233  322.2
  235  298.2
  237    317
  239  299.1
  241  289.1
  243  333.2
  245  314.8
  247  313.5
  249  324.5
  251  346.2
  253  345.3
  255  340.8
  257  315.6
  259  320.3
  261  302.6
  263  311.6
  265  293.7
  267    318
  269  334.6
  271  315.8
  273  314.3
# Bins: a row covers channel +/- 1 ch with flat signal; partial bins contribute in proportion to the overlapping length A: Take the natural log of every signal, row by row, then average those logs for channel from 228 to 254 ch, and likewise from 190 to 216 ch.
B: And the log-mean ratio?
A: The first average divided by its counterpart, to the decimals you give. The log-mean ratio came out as 0.991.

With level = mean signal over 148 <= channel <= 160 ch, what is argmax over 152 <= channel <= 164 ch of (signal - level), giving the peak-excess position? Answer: 163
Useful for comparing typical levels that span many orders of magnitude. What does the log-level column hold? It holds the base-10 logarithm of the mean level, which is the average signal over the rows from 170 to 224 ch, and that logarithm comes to 2.52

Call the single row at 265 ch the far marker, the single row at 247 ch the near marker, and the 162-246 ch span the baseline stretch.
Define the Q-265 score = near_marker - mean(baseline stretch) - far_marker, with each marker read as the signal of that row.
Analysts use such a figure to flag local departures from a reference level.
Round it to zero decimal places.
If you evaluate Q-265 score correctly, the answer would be -300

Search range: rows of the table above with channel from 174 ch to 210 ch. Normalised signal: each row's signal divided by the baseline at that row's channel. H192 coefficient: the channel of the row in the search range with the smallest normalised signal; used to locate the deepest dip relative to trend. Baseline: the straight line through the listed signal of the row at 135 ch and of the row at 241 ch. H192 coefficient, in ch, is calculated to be 177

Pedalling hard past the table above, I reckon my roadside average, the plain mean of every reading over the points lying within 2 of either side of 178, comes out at 304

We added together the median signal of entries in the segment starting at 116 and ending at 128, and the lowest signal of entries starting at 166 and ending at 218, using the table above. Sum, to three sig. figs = 605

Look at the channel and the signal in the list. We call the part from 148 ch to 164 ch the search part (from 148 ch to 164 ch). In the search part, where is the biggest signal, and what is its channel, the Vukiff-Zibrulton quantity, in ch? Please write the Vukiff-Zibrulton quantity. 149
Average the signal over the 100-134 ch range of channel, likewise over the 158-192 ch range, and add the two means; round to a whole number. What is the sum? 622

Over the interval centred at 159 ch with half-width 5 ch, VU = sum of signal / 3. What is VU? 393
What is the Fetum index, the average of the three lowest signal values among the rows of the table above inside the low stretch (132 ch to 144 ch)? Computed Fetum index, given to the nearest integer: 307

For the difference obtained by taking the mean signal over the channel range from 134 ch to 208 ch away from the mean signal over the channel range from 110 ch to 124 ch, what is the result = 22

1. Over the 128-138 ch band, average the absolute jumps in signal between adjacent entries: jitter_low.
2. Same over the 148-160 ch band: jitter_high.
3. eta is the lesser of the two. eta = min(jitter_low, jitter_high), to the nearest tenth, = 10.3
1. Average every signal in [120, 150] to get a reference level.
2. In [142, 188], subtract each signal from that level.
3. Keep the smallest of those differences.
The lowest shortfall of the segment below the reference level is -13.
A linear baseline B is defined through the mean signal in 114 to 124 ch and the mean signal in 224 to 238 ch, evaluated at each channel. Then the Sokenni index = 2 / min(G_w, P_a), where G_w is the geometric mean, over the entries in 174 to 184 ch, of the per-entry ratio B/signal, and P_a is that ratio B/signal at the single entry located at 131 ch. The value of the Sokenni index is 2.08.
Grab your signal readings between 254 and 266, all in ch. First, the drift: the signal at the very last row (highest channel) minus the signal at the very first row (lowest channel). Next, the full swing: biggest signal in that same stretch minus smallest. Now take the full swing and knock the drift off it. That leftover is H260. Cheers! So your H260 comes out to 94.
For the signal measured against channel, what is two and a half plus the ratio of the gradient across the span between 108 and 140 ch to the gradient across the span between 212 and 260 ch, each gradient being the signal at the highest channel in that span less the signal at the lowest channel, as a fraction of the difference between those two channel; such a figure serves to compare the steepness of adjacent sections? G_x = 3.3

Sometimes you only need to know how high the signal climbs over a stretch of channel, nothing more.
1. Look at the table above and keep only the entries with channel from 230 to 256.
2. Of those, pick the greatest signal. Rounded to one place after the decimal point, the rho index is 346.2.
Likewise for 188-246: 373.7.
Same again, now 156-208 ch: 355.1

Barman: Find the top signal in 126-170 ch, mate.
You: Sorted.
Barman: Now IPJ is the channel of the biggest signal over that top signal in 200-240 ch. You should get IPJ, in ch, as 217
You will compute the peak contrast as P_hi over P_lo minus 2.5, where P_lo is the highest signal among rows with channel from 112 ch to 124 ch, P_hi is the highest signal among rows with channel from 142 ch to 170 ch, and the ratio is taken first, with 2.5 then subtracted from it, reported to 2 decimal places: -1.55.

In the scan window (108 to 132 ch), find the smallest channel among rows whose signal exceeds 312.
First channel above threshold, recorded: 111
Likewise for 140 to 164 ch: 141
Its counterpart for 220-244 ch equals 221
